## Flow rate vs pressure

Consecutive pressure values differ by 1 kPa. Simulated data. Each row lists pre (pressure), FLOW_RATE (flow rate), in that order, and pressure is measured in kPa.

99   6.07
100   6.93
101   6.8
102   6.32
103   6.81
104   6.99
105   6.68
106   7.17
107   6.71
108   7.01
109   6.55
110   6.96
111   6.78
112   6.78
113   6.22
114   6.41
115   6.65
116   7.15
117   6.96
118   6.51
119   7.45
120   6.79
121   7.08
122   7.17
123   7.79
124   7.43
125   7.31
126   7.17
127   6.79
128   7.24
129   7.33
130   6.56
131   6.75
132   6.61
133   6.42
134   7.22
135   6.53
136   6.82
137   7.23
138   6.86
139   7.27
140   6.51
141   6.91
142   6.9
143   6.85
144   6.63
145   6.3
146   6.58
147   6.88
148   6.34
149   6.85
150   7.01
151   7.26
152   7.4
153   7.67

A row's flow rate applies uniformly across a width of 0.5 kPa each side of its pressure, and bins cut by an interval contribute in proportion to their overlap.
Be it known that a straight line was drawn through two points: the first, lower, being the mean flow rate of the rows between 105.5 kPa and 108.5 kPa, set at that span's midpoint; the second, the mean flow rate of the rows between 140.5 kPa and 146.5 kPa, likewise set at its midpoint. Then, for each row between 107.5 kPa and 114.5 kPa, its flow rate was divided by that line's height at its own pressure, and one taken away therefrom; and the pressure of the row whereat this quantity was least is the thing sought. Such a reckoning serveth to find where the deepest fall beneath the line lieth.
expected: 113 kPa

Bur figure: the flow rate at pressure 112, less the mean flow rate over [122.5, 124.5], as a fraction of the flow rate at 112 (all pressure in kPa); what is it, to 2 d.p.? -0.12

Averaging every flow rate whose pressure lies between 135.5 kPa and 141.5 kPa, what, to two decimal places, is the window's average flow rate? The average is 6.93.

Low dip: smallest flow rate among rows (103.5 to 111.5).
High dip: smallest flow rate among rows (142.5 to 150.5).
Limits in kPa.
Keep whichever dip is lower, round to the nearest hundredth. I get 6.30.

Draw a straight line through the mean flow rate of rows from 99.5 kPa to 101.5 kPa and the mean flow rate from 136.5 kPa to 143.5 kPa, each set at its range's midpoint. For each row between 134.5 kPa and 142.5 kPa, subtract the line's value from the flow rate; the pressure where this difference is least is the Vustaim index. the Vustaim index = 140 kPa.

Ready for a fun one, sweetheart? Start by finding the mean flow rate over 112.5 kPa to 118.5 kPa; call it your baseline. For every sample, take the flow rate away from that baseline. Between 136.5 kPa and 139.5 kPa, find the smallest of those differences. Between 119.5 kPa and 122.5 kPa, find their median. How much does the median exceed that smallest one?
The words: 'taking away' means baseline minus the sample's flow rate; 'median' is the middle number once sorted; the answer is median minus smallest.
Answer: 0.19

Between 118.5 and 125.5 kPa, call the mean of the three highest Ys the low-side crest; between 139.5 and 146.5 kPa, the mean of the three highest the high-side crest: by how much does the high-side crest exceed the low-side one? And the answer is -0.67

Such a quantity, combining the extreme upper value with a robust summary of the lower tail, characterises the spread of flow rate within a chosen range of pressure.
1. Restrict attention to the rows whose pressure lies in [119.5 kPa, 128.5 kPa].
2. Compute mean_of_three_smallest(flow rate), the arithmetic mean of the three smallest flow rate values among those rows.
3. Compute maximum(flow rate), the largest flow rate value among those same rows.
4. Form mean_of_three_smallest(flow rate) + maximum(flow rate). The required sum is 14.7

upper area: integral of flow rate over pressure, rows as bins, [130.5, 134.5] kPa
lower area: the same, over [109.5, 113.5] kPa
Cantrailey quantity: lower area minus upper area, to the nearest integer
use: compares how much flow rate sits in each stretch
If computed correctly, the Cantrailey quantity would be 0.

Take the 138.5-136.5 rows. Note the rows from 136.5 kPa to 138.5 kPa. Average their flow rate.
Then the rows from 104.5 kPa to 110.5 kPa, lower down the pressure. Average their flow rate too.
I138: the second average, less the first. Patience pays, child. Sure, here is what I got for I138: -0.2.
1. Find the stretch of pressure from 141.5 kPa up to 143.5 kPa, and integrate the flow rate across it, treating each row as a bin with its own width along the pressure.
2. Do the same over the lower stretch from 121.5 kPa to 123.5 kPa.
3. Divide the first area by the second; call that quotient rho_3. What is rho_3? 0.92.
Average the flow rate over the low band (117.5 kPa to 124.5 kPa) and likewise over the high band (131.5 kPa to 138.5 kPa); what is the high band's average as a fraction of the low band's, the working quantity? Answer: 0.95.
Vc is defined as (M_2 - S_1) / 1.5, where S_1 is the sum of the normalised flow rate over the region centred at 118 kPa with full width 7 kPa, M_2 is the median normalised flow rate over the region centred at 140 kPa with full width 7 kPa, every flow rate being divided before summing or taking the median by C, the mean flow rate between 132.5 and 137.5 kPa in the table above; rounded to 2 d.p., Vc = -4.06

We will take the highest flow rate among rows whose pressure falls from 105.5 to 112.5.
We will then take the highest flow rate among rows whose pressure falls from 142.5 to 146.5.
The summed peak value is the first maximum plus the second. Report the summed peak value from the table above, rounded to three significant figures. 14.0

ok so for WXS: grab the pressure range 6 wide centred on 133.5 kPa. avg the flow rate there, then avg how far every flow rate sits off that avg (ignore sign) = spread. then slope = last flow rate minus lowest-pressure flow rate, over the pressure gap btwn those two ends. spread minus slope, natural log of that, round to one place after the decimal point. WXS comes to -1.7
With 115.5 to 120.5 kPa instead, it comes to -1.0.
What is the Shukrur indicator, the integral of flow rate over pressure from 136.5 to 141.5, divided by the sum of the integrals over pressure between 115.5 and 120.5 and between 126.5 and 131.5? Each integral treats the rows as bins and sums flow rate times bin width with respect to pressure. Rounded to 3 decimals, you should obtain 0.500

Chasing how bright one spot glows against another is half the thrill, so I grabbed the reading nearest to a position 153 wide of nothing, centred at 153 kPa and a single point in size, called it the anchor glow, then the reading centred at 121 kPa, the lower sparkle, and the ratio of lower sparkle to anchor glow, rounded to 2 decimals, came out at 0.92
